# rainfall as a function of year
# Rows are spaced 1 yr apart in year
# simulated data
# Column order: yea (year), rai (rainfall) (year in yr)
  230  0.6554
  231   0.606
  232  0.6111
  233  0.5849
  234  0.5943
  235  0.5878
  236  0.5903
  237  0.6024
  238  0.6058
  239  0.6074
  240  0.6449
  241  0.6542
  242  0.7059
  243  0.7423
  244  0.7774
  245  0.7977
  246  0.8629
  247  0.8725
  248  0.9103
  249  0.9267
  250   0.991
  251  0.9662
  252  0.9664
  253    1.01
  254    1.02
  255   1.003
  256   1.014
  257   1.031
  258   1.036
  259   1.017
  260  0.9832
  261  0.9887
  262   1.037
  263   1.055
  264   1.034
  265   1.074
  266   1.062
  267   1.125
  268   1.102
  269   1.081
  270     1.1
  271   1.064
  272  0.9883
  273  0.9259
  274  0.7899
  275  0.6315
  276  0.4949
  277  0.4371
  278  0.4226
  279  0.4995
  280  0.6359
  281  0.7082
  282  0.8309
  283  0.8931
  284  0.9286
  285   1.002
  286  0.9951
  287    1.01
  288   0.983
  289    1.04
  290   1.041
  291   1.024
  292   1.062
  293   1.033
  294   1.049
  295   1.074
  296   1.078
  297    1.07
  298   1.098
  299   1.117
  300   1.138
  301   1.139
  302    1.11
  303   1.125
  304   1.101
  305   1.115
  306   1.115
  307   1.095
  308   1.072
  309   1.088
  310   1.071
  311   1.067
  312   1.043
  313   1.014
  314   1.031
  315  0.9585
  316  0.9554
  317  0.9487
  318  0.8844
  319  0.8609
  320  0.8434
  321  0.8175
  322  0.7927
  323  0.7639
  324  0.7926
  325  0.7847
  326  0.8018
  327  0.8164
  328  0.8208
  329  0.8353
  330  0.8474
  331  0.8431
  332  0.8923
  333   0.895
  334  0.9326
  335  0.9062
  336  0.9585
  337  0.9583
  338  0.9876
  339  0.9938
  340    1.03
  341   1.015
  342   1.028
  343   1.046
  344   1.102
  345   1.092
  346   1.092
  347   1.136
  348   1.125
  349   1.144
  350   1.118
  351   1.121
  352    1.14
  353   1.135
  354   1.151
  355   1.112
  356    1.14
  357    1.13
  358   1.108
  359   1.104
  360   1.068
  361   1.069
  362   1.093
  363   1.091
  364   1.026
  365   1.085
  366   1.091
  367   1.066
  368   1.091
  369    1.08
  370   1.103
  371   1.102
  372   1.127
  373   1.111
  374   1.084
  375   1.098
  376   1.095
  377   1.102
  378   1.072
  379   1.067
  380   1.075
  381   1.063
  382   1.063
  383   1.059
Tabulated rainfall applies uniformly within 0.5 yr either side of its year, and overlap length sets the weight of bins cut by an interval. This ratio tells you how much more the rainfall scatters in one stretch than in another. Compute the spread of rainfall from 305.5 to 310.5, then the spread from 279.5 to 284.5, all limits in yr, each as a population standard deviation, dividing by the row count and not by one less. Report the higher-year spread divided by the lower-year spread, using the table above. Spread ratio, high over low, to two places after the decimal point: 0.15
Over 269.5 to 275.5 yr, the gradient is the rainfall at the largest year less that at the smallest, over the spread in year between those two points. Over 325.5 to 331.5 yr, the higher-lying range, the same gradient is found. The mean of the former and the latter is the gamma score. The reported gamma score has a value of -0.043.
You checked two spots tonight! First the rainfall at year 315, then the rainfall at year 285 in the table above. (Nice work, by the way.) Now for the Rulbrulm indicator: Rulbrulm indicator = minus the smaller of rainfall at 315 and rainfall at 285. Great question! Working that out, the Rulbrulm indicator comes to -0.96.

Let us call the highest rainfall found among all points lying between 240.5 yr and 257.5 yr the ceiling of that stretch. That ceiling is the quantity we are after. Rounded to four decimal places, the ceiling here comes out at 1.0310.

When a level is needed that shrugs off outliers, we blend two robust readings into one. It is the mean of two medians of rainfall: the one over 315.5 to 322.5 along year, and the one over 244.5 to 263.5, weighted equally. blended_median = 0.93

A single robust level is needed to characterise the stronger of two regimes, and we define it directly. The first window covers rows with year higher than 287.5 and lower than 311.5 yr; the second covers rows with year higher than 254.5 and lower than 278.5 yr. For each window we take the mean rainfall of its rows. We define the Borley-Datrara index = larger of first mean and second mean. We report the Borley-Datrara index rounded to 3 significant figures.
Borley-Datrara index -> 1.08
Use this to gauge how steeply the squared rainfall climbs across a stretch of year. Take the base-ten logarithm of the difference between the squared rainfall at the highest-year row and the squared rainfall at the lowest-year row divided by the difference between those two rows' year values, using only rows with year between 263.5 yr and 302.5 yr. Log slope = -2.37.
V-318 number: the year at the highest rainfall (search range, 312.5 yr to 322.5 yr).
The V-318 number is 314 yr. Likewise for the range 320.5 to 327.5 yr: 321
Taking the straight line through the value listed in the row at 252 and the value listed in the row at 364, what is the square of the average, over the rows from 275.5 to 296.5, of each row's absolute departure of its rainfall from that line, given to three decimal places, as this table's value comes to 0.028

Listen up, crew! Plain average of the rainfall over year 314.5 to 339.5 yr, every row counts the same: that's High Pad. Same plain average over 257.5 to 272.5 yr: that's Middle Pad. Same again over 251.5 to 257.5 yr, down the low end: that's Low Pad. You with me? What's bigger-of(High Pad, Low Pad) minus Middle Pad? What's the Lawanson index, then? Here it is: -0.04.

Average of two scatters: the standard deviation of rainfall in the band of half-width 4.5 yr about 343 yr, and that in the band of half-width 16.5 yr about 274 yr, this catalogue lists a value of 0.13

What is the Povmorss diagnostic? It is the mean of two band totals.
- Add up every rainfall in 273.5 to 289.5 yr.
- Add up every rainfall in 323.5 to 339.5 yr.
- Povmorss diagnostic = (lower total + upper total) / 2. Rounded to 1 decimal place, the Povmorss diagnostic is 13.2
